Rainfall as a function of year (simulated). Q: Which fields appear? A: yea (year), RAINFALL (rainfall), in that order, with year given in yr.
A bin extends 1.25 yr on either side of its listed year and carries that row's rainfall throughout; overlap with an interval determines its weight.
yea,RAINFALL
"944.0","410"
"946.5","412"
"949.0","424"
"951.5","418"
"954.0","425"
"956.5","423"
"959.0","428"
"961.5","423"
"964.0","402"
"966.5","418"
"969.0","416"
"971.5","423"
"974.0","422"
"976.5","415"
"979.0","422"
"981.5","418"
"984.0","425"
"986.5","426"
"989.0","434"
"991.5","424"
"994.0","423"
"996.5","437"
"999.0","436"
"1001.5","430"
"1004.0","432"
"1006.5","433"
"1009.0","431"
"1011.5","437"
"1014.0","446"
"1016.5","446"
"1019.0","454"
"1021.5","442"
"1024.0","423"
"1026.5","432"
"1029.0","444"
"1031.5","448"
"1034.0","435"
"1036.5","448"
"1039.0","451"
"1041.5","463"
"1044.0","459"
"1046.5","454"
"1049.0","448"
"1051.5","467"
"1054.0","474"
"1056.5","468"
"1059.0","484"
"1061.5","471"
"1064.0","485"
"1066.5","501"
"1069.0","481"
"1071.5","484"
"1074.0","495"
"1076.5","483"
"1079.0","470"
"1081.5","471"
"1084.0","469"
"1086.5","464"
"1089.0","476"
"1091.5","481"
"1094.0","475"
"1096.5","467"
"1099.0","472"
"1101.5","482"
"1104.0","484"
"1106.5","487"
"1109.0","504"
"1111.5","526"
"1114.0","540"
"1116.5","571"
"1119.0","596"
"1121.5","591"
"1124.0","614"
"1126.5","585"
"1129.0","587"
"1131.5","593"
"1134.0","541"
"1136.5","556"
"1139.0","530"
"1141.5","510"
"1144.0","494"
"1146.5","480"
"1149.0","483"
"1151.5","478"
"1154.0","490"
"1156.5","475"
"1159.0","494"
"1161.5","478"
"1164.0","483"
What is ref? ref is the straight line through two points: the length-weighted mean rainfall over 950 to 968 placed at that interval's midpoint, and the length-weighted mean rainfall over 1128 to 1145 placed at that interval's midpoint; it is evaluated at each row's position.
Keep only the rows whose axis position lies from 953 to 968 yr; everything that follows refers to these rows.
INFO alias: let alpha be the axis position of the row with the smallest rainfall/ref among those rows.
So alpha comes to 964.0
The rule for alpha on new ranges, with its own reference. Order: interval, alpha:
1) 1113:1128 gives 1114.0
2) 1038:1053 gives 1049.0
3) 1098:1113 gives 1099.0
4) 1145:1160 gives 1156.5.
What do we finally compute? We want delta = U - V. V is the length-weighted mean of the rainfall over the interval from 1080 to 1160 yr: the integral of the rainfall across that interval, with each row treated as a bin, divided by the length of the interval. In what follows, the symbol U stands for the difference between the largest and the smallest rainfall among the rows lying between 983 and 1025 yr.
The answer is -483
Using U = 31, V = 514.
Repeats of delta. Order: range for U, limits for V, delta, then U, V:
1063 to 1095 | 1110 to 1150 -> -513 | 37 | 550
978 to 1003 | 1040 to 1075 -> -455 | 19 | 474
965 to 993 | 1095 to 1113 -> -470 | 19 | 489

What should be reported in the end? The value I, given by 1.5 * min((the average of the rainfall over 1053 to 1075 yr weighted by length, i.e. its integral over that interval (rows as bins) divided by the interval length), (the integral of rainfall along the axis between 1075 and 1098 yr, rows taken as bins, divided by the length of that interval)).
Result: 710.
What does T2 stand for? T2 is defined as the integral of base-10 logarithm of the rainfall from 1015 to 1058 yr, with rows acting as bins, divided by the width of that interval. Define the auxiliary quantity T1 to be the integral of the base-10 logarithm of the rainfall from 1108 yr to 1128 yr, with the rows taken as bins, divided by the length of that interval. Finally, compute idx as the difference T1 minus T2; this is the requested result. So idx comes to 0.10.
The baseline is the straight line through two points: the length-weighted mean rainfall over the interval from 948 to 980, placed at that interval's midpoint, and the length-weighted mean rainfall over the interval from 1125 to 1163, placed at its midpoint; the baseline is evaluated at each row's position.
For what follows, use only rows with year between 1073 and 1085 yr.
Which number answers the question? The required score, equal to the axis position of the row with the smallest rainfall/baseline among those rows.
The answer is 1084.0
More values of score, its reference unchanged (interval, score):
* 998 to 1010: 1009.0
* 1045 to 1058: 1049.0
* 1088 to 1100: 1096.5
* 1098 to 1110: 1099.0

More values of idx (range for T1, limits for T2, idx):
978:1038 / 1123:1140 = -0.12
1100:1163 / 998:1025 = 0.08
